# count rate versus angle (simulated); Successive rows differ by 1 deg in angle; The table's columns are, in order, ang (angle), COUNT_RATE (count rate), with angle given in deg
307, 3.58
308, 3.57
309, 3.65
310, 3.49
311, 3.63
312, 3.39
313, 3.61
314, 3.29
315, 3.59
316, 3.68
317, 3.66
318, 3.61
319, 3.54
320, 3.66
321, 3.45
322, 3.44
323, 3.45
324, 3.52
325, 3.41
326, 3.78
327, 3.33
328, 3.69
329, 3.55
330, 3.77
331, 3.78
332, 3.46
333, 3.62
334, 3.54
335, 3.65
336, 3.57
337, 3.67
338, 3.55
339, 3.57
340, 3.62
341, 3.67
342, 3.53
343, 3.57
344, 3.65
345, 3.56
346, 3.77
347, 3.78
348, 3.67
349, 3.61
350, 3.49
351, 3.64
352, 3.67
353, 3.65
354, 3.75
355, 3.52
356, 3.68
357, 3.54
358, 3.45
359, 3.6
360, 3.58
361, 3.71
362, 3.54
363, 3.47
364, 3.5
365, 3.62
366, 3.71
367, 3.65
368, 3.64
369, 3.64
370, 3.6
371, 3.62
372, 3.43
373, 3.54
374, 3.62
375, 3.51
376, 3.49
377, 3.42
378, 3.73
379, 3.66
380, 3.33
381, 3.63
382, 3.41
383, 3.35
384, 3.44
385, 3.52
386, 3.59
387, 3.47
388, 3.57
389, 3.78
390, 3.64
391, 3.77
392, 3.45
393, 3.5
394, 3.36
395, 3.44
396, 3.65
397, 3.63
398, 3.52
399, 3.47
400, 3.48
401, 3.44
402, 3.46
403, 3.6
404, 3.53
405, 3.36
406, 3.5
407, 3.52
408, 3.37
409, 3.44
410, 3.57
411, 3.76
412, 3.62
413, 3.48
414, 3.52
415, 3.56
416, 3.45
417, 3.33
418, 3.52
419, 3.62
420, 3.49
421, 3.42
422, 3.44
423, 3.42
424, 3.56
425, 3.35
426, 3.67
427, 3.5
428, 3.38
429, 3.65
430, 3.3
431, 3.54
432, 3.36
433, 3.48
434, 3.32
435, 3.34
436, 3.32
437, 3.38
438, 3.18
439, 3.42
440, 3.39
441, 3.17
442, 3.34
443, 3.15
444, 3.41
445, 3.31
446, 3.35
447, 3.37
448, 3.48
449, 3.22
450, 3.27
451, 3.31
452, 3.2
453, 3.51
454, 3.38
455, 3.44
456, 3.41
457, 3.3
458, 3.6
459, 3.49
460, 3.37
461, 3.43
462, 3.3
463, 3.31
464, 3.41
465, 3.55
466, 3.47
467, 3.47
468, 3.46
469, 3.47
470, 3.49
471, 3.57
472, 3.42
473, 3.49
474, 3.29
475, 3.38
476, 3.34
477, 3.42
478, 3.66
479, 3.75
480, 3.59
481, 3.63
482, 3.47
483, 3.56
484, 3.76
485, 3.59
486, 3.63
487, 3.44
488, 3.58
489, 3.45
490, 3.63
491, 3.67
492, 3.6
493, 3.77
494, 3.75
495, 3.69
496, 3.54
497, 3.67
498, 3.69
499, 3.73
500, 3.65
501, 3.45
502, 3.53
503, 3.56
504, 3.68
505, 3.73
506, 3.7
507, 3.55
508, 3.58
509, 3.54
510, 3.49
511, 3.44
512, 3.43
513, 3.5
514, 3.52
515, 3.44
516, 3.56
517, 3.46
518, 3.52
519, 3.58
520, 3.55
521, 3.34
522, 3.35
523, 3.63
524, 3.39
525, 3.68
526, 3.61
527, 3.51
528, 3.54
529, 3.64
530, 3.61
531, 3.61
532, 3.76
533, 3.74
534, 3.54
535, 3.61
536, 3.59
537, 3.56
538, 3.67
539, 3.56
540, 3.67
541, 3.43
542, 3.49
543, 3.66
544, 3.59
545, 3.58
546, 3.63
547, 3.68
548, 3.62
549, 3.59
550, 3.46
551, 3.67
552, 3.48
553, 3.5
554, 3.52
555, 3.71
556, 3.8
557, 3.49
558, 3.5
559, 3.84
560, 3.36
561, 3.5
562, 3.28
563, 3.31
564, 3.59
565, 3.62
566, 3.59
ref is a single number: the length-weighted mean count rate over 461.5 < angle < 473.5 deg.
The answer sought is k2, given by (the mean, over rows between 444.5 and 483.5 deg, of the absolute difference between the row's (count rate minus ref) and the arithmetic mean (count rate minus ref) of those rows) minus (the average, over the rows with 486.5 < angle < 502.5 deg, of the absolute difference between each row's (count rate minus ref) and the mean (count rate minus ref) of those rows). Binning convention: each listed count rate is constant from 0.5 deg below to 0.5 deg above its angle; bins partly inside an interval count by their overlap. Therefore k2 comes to 0.008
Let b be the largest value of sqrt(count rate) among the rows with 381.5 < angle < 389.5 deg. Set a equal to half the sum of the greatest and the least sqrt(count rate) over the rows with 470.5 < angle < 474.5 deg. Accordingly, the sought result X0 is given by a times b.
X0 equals 3.60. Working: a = 1.85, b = 1.94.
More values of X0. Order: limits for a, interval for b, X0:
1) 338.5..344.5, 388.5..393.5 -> 3.69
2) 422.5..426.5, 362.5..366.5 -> 3.61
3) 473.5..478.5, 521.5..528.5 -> 3.57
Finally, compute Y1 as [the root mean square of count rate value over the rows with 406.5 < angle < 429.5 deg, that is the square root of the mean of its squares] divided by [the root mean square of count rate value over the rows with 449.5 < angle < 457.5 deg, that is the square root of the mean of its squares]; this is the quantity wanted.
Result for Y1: 1.05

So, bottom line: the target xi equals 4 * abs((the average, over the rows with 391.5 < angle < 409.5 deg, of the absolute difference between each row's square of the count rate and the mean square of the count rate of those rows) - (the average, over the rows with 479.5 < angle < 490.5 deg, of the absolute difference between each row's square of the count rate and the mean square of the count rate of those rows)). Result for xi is 0.19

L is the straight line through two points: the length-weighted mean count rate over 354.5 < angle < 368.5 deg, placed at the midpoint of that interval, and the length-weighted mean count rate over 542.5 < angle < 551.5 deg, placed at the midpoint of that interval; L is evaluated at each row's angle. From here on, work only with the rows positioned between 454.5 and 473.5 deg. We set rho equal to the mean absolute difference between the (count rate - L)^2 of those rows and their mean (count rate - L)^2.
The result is 0.021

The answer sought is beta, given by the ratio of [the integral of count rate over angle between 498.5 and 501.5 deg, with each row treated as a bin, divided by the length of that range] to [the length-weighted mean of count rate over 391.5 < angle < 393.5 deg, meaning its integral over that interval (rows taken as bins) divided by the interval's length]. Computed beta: 1.04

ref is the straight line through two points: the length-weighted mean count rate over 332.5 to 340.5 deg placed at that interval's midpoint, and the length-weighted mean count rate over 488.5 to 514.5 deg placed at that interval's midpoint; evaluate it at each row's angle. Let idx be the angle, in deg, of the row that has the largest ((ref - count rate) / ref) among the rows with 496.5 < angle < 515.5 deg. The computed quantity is 512 deg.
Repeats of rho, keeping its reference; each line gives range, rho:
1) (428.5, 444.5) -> 0.045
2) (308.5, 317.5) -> 0.019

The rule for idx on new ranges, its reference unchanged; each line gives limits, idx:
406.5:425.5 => 417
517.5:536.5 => 521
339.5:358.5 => 358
